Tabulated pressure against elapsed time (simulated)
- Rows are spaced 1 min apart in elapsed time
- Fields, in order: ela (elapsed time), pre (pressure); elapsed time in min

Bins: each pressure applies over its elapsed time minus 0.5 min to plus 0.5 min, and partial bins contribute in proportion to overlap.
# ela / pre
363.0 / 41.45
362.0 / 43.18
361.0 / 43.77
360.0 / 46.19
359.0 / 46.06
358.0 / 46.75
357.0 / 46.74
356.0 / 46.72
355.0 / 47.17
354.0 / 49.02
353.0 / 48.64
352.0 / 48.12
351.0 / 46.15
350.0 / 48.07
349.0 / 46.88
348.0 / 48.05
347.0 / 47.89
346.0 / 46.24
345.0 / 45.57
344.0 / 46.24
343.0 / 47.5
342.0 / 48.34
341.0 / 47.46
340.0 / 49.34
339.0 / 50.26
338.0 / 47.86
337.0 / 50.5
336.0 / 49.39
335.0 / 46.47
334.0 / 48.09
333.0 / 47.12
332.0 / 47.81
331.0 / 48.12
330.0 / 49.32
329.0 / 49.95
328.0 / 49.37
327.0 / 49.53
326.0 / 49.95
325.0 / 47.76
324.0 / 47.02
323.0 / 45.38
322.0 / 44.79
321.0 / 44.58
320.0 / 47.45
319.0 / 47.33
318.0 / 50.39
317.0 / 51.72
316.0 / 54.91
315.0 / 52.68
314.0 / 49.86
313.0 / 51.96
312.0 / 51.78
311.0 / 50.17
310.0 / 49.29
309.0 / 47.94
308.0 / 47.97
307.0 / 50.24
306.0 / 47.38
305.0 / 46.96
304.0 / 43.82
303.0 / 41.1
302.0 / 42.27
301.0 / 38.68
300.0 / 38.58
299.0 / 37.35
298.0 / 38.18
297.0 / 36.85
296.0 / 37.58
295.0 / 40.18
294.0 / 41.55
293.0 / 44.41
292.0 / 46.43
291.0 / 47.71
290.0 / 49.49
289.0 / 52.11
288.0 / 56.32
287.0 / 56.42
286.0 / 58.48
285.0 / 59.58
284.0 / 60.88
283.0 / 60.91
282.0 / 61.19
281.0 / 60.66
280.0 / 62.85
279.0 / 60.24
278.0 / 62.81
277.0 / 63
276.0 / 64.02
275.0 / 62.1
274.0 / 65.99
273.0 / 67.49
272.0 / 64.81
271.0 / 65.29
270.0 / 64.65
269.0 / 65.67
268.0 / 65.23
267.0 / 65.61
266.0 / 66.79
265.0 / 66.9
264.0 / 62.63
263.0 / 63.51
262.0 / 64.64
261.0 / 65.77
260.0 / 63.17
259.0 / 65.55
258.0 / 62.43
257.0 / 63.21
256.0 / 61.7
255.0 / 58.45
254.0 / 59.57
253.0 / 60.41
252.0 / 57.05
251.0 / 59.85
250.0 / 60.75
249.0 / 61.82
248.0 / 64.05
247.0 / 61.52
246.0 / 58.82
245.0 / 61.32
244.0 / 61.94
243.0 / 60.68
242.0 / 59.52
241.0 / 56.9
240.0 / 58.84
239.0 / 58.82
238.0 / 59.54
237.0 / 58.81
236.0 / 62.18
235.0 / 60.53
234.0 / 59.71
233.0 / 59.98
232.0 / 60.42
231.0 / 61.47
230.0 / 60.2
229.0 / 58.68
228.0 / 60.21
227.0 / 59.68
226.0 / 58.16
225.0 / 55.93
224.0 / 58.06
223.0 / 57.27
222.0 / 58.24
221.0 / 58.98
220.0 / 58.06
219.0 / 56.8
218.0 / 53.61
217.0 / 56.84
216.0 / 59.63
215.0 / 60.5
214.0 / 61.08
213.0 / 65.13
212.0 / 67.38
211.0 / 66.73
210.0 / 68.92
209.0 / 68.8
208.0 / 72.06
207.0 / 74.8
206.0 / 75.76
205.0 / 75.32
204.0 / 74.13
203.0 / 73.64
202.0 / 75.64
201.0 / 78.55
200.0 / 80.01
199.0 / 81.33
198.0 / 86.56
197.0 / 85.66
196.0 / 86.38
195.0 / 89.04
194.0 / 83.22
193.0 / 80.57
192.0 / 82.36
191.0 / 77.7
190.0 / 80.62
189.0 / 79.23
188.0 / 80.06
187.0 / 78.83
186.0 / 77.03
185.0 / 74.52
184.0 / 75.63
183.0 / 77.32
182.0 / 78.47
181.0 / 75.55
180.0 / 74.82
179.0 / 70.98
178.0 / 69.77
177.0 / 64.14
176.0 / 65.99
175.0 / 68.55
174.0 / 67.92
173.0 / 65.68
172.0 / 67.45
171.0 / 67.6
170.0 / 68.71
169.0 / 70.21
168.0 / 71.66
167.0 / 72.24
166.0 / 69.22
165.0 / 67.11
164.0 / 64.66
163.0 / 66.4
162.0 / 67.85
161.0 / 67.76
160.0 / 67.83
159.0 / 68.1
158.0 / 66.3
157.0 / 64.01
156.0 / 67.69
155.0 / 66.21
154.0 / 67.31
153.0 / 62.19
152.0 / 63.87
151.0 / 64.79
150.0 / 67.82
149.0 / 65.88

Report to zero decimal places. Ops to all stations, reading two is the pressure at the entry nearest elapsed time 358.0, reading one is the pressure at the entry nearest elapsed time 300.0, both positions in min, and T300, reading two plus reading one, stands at 85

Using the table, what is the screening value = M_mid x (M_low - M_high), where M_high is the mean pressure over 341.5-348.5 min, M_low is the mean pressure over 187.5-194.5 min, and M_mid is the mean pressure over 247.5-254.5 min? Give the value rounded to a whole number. 2022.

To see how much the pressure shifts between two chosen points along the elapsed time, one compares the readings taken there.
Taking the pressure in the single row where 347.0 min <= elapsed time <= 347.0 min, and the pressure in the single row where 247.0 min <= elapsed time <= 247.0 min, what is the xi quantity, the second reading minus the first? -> 14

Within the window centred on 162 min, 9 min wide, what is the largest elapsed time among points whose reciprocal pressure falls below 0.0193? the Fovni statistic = 166.0 min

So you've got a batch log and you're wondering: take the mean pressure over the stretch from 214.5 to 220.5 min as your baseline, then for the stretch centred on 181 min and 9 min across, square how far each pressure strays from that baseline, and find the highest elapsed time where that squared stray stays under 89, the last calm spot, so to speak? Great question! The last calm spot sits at 177.0 min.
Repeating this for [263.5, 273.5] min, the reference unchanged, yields 272.0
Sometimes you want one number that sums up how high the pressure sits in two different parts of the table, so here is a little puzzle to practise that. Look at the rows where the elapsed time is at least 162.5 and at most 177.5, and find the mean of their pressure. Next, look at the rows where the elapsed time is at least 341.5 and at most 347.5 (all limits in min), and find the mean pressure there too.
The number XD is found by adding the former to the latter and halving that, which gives 57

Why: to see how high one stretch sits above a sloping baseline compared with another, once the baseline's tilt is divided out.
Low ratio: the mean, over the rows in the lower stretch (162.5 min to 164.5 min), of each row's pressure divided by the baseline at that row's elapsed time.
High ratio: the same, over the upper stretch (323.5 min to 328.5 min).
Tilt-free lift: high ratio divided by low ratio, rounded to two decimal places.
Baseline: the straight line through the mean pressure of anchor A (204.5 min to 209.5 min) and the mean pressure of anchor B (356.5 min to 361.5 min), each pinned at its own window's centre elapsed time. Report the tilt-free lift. 1.16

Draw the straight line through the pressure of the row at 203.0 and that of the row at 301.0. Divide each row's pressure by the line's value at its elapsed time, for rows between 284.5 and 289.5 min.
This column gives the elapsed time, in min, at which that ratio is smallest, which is 289.0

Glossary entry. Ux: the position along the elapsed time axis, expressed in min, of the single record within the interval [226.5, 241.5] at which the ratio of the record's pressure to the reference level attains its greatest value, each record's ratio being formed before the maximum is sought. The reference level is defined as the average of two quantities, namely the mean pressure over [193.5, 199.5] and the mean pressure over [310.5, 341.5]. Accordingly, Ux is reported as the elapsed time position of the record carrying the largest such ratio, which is 236.0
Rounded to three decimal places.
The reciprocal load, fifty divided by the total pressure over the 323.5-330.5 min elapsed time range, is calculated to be 0.146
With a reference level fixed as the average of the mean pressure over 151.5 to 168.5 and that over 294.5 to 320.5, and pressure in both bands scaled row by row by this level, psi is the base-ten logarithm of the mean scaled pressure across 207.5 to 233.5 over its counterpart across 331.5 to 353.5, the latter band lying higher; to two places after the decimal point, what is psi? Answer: 0.10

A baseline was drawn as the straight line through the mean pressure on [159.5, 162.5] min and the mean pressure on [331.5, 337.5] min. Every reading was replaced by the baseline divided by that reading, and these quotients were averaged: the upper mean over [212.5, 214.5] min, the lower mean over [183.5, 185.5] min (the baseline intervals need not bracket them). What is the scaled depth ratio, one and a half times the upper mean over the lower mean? 1.70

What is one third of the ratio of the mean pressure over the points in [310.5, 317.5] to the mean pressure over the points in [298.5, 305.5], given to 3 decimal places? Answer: 0.419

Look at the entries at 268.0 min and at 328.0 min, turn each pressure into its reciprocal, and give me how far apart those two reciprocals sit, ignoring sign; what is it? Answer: 0.0049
